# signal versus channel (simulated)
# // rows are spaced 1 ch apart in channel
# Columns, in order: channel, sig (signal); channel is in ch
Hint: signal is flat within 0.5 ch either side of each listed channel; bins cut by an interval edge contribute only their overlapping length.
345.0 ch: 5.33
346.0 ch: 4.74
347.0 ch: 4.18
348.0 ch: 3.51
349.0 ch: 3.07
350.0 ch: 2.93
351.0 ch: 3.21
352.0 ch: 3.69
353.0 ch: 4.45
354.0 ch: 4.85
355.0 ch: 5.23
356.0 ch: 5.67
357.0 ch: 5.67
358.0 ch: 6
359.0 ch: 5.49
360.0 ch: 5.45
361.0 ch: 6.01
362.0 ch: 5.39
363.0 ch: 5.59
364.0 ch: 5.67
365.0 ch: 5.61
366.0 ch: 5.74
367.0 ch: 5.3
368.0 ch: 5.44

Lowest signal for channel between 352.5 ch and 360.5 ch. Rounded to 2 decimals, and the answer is 4.45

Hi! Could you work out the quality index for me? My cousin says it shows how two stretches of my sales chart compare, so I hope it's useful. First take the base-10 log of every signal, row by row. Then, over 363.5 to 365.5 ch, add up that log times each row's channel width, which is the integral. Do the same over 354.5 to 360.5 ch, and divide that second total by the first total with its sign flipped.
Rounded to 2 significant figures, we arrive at -3.0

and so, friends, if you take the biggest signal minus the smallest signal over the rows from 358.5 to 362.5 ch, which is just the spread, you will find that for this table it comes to 0.62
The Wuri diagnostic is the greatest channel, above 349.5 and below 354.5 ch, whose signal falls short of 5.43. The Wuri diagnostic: 354.0 ch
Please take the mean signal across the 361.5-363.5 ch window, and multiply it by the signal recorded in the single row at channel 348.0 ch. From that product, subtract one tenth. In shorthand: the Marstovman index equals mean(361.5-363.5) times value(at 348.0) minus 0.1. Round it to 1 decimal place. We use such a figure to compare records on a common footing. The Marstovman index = 19.2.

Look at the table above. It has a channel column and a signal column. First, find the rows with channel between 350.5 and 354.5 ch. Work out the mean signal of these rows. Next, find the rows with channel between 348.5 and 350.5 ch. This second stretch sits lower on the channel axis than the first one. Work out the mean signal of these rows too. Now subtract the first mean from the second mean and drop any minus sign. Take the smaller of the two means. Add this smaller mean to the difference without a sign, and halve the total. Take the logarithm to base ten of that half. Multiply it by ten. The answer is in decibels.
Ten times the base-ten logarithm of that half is 3.06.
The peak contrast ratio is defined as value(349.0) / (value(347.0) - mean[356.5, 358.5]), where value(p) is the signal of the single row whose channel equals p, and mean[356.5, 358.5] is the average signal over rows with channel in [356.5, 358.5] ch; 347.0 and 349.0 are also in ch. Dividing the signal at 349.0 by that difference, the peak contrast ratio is -1.9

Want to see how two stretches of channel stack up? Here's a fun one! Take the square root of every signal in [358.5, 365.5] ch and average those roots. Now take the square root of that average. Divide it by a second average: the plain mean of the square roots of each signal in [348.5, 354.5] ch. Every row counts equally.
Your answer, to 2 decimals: 0.80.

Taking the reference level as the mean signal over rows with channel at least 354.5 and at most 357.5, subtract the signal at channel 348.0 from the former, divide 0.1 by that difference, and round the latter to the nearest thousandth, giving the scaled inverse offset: 0.050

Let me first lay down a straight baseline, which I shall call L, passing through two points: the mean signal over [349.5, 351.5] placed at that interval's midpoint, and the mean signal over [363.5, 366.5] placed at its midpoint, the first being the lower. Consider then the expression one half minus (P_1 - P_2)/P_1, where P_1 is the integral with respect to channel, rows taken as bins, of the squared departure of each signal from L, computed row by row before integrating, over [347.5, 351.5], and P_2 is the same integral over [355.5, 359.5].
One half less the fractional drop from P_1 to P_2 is 8.7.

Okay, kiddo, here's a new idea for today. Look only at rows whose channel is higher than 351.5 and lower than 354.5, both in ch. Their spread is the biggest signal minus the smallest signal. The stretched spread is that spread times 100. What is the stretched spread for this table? 116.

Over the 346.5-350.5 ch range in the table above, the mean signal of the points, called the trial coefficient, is 3.42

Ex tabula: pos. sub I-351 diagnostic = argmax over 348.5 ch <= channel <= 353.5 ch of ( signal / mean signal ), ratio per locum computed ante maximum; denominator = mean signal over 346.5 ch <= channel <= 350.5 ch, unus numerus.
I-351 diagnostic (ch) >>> 353.0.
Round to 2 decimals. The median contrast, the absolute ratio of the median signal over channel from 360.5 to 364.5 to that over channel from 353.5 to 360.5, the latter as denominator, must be 1.03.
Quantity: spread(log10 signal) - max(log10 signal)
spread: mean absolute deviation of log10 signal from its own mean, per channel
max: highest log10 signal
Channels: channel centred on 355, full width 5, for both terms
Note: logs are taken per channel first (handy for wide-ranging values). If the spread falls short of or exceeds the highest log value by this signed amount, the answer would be -0.718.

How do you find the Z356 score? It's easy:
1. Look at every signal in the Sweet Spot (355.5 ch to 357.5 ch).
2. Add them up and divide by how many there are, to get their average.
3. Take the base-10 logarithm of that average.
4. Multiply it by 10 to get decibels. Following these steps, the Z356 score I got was 7.5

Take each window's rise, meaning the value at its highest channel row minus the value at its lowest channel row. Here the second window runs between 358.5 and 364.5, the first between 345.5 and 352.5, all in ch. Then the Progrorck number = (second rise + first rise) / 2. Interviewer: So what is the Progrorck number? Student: -0.4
